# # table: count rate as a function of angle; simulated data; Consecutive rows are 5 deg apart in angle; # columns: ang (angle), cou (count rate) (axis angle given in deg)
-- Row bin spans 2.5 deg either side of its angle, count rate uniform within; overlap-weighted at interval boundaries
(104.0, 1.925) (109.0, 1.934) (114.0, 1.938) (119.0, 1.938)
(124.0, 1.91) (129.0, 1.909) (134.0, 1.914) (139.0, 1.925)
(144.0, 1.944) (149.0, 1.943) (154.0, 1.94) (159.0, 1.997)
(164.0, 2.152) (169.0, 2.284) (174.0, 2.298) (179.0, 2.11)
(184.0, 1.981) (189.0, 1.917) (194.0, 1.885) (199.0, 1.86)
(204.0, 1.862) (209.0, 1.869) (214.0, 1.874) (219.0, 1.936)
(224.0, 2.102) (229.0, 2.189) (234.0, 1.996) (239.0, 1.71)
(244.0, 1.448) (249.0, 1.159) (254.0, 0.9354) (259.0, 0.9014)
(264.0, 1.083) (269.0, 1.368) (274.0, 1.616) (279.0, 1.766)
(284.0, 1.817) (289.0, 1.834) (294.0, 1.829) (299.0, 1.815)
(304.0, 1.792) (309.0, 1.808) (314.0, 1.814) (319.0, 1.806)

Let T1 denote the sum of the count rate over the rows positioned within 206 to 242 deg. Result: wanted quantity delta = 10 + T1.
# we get 23.7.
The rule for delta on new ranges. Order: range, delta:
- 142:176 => 24.6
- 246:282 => 18.8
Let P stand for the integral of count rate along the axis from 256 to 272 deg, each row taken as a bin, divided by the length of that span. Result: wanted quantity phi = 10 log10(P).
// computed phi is 0.52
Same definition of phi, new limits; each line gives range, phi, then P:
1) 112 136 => 2.84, 1.92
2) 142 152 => 2.89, 1.94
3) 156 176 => 3.37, 2.17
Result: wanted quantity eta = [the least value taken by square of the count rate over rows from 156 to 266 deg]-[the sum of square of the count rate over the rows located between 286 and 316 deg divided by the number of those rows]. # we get -2.5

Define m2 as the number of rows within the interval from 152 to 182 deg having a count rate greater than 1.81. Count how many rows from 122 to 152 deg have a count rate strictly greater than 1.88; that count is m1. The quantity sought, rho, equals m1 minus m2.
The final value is 0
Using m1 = 6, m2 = 6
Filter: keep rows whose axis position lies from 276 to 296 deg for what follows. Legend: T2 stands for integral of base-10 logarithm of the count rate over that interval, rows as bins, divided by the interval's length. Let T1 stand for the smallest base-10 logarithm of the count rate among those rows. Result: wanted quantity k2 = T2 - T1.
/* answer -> 0.010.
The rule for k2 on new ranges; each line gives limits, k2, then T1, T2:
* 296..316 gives 0.004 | 0.25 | 0.257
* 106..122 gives 0.000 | 0.29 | 0.287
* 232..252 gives 0.117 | 0.06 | 0.181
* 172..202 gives 0.031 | 0.27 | 0.300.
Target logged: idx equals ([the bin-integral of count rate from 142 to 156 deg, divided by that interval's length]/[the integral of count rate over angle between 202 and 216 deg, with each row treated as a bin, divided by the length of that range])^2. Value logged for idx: 1.1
